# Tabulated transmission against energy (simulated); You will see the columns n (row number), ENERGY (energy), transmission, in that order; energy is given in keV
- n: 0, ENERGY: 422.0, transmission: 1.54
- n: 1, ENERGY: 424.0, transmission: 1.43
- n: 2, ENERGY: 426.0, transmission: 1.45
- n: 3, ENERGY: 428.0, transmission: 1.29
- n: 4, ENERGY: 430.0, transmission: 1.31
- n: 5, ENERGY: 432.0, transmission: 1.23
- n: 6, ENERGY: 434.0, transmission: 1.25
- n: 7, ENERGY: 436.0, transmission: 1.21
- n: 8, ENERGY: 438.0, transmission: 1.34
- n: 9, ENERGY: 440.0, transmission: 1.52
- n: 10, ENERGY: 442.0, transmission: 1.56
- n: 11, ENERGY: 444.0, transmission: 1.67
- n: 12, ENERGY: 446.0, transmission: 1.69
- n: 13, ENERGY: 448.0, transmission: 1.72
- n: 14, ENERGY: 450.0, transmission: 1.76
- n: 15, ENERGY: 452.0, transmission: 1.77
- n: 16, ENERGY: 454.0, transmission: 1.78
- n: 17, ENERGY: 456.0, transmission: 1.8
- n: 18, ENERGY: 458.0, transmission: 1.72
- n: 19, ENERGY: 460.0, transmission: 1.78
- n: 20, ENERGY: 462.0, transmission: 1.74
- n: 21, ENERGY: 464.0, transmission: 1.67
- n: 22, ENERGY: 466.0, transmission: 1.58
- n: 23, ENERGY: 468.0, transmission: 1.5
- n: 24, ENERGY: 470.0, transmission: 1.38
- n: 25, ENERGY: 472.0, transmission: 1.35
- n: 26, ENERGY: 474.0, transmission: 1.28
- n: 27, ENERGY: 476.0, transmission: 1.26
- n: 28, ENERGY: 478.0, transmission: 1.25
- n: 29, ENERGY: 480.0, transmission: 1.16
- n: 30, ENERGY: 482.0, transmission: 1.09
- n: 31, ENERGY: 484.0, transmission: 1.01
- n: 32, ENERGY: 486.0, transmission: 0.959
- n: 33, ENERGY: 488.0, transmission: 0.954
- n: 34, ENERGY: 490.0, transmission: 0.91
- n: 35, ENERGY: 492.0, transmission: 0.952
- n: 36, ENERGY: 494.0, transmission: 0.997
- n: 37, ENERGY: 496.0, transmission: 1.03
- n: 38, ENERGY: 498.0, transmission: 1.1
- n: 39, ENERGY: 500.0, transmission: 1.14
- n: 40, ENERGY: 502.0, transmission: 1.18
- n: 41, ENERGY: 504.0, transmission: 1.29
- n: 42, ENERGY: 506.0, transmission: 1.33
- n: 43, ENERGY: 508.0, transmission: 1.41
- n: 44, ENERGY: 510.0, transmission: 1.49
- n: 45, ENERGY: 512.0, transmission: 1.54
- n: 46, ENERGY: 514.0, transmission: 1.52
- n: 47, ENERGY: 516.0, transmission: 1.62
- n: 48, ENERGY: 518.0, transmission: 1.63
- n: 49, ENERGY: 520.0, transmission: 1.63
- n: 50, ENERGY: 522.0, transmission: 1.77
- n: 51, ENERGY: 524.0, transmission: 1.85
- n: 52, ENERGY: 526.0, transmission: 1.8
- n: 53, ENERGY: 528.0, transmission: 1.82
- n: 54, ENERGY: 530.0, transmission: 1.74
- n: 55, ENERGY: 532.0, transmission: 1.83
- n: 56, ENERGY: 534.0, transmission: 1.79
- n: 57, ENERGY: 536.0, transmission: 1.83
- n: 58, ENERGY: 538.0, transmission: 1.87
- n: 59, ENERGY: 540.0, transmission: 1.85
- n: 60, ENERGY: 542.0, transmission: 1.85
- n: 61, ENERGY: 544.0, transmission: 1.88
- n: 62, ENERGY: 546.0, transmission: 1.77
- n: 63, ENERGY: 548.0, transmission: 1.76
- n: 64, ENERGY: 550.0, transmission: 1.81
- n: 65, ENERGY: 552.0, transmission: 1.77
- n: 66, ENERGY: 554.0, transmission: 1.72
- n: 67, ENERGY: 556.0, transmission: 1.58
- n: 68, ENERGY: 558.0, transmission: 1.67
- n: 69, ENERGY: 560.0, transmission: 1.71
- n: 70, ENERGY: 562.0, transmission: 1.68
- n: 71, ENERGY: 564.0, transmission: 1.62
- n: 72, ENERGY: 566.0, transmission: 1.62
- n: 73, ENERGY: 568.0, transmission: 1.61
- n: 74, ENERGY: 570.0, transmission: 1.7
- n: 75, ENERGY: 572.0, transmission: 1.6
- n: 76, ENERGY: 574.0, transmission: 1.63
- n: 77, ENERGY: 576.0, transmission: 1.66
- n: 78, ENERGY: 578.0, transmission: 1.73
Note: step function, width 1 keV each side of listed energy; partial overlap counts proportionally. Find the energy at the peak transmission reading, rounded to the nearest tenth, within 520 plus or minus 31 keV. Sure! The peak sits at 544.0 keV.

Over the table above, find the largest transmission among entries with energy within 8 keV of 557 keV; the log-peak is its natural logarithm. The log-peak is 0.59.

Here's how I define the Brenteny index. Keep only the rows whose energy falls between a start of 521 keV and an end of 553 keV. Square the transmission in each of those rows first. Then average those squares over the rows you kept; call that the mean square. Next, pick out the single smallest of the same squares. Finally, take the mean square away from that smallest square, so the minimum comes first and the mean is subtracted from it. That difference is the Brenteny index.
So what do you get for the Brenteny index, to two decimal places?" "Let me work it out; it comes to -0.26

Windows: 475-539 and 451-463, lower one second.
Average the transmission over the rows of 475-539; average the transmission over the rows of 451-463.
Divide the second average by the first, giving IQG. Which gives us 1.26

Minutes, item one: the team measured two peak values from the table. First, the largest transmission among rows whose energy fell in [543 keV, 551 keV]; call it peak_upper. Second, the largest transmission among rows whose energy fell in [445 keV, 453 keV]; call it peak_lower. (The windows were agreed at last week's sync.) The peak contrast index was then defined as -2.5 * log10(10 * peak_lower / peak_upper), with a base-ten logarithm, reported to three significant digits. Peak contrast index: -2.43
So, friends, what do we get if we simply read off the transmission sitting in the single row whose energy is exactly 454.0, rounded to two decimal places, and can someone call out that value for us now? 1.78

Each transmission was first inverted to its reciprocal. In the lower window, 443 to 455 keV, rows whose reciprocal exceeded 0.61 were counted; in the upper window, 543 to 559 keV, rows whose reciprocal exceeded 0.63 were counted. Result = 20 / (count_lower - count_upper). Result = -20.0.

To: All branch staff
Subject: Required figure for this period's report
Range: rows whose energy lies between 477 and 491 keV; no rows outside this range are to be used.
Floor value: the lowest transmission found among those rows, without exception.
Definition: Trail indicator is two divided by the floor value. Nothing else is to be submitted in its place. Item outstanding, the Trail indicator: 2.2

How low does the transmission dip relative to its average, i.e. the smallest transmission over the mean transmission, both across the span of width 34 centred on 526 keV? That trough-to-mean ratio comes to 0.86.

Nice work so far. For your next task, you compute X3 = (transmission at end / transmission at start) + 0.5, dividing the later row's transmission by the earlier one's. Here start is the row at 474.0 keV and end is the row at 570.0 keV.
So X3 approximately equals 1.83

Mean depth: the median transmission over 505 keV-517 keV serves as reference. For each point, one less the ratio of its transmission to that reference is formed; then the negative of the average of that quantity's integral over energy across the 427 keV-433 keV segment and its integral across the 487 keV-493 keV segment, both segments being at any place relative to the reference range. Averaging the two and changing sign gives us -1.6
